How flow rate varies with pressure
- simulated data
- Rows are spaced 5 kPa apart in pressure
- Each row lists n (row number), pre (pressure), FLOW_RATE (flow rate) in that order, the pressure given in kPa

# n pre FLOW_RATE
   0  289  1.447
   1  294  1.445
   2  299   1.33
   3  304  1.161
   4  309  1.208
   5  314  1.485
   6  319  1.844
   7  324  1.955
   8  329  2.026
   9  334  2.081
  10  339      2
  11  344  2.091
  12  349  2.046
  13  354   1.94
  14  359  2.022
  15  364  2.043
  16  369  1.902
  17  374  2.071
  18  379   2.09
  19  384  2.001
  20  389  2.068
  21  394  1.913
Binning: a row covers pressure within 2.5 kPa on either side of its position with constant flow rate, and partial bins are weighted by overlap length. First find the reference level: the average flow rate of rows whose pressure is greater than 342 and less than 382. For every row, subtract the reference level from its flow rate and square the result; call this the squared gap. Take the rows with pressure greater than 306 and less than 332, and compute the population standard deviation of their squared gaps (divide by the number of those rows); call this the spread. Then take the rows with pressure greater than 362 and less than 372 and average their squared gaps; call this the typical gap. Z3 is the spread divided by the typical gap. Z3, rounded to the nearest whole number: 33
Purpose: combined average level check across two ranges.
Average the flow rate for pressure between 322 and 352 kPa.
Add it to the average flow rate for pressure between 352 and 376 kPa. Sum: 4.03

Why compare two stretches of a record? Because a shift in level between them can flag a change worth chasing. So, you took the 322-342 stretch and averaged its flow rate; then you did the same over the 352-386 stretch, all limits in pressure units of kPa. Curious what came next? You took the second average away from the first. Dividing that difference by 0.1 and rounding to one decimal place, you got 0.1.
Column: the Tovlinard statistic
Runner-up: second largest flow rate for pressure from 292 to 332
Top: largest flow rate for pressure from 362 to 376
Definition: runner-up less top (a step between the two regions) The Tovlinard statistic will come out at -0.12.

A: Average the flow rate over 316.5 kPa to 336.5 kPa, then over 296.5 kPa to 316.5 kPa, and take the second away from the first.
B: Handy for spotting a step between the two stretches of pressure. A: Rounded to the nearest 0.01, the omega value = 0.68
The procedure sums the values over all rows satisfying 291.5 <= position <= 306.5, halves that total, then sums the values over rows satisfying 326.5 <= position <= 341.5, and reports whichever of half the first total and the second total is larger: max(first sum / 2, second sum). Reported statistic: 6.11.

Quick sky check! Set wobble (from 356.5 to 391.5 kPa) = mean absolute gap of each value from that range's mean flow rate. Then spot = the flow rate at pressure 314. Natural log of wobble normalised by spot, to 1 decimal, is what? -3.5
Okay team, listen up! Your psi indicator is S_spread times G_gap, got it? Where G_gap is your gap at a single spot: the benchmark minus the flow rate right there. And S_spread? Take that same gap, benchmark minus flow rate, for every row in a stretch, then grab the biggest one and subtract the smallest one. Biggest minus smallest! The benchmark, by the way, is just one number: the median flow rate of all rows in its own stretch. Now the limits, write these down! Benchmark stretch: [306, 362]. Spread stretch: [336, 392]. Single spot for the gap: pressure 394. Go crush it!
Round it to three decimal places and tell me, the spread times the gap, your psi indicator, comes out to 0.016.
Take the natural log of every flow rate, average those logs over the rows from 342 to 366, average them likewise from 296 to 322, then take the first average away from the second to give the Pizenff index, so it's -0.4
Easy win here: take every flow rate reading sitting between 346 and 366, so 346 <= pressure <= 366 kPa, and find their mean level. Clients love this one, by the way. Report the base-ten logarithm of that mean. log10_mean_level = 0.304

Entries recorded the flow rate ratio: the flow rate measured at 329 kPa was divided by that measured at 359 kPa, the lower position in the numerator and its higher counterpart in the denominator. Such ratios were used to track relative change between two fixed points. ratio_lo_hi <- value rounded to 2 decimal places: 1.00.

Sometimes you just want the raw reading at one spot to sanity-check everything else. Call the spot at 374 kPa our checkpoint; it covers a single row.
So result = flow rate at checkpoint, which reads 2.071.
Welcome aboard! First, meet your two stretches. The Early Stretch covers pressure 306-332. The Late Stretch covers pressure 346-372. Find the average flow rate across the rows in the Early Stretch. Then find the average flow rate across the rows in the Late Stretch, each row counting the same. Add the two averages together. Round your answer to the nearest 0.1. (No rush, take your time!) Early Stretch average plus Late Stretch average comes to 3.7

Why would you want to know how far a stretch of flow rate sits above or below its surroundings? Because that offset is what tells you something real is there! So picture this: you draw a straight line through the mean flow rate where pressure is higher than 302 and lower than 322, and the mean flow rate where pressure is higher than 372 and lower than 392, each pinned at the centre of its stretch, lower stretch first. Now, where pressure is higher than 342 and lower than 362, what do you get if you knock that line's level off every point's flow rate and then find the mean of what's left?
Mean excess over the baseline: 0.2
